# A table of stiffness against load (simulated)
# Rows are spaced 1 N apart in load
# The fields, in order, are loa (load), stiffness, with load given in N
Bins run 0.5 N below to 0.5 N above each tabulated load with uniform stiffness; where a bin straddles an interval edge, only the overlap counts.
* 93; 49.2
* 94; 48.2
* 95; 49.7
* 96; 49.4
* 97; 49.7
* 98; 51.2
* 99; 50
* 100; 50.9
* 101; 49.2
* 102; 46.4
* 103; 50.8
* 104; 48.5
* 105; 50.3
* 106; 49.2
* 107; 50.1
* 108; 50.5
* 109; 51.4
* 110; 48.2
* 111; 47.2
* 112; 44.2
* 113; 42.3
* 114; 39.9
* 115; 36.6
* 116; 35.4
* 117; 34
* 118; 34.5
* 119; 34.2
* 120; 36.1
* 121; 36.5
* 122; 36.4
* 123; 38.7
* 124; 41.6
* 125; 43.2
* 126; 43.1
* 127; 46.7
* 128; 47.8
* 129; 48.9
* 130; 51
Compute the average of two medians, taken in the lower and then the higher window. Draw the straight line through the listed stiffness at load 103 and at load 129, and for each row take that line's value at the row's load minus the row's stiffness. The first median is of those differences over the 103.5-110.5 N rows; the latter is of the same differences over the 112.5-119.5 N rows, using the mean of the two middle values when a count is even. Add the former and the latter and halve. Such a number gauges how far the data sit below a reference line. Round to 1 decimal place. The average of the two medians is 7.4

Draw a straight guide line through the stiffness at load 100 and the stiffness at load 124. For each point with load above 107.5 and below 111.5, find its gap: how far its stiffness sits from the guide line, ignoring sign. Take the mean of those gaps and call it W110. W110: 2.1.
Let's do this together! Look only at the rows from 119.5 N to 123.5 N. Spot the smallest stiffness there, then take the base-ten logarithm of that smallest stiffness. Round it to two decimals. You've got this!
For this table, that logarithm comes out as 1.56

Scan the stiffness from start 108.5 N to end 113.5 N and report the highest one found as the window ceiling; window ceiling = 51.4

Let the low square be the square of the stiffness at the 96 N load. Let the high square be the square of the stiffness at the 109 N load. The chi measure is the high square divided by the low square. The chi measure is 1.1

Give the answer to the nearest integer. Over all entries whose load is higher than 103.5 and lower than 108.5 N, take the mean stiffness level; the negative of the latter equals -50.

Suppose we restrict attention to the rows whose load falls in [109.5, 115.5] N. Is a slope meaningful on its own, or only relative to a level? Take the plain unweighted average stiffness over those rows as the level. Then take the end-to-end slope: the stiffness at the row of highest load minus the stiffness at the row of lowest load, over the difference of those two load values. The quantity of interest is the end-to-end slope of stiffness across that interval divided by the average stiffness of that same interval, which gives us -0.05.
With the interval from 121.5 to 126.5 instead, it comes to 0.04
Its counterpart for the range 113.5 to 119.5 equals -0.03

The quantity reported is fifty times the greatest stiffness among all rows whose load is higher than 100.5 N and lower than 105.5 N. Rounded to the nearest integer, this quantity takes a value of 2540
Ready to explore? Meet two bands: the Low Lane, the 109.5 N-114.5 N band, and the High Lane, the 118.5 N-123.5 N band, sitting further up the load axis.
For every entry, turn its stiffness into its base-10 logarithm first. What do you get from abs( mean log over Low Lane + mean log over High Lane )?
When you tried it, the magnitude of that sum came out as 3.206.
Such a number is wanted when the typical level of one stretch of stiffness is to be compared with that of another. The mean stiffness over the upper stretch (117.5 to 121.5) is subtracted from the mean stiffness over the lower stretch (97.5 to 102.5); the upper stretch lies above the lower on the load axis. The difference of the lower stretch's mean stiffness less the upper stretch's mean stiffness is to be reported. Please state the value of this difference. 14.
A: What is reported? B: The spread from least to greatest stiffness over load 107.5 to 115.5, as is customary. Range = 15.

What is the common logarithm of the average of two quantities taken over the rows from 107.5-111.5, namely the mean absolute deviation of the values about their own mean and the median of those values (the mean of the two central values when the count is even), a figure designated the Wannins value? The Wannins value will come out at 1.41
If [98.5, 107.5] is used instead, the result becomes 1.41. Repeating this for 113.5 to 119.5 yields 1.26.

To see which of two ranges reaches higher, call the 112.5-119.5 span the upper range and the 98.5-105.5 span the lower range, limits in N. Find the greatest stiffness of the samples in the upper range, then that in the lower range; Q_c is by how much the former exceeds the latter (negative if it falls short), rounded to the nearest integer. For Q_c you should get -9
